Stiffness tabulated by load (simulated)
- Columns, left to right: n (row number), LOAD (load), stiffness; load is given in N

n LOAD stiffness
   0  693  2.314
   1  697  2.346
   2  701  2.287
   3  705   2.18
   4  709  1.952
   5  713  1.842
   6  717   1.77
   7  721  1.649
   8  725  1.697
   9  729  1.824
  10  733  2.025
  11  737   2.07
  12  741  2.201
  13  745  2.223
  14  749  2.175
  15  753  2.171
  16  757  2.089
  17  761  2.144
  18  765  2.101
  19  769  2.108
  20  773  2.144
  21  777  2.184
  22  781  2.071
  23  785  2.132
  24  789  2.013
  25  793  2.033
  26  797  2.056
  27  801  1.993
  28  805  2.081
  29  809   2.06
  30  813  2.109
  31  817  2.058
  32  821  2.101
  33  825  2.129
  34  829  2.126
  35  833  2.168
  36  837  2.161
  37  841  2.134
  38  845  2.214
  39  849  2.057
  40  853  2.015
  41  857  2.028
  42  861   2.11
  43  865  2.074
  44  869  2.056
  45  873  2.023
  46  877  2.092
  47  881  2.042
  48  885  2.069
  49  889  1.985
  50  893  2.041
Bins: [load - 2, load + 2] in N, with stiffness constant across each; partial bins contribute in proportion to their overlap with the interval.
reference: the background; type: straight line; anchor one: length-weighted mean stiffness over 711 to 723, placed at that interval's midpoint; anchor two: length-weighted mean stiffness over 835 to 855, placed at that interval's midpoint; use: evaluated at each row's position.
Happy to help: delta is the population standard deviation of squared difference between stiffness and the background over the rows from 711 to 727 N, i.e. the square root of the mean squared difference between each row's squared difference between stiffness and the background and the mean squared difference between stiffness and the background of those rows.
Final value 0.005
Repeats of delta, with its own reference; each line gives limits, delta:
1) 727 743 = 0.051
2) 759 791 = 0.022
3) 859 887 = 0.010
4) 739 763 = 0.037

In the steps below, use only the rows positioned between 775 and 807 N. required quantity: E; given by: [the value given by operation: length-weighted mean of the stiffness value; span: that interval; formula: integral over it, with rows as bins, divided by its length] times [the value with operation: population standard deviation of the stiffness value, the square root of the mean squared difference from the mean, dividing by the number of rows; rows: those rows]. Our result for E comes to 0.122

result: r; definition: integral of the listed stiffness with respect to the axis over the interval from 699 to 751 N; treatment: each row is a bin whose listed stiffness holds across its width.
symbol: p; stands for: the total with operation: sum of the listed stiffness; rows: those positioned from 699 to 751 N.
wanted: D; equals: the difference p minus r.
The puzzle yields -77.7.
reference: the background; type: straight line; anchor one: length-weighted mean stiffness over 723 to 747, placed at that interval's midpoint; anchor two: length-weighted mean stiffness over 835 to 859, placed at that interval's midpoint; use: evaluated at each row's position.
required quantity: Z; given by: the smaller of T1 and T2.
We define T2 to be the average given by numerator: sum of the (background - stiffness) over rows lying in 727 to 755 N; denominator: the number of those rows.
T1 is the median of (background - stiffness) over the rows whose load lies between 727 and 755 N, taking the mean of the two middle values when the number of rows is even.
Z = -0.15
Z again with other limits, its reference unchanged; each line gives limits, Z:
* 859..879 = 0.04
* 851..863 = 0.06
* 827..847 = -0.07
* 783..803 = 0.01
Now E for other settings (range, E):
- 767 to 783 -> 0.089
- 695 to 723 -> 0.501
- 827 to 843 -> 0.038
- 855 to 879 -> 0.065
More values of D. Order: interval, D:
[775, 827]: -81.1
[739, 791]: -83.3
